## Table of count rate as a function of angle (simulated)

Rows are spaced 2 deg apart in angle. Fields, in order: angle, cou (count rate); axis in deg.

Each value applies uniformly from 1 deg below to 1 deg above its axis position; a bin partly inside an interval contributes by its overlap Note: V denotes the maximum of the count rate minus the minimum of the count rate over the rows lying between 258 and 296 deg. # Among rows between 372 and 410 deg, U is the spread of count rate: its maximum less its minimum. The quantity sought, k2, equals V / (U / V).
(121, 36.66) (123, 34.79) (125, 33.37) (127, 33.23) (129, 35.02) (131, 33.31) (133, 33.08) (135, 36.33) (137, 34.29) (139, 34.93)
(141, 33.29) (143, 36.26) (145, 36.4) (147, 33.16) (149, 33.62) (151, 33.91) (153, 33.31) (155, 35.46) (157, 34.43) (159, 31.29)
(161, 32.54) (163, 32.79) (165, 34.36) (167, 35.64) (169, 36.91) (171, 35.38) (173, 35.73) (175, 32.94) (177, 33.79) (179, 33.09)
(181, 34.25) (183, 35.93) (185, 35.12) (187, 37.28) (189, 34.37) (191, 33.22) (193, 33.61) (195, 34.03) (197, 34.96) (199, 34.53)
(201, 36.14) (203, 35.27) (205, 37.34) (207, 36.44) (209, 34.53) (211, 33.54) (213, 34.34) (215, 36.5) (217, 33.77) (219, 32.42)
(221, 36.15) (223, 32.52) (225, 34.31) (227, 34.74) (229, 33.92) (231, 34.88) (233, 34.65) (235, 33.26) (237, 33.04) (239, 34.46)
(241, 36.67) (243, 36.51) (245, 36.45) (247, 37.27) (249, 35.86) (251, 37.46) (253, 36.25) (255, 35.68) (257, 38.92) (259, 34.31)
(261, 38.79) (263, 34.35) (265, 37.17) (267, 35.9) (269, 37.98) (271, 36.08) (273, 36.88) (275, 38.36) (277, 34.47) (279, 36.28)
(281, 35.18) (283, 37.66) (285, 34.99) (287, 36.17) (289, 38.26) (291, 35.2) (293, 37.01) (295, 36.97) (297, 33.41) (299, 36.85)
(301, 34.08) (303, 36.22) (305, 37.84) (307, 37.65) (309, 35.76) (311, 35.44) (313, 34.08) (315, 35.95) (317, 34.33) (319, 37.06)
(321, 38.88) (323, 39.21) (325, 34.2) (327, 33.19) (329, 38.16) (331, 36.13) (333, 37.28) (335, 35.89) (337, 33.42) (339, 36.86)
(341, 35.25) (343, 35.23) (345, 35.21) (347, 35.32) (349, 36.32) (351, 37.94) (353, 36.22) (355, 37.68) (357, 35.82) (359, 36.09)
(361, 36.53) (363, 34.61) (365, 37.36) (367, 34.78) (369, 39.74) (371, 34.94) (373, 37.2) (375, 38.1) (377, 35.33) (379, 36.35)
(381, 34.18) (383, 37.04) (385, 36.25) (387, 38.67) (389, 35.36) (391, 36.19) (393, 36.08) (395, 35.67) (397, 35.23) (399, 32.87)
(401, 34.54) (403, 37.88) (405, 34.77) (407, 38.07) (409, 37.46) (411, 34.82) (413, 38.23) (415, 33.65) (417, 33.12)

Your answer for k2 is 3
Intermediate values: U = 5.80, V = 4.48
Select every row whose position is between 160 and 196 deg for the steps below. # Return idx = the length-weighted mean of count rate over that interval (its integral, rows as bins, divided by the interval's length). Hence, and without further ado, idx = 34.5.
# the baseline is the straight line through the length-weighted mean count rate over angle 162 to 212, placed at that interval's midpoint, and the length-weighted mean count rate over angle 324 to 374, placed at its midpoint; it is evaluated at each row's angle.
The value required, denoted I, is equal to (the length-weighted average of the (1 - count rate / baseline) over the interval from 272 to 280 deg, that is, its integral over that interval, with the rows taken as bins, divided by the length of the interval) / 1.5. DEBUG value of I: -0.019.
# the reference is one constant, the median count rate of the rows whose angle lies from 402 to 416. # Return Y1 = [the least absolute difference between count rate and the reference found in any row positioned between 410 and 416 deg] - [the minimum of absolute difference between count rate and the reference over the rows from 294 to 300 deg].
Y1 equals 0.3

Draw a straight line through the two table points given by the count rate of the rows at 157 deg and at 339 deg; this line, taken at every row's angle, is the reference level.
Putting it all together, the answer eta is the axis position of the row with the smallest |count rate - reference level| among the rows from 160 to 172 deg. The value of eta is 165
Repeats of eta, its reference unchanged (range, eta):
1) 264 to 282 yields 267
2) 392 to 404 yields 403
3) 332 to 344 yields 339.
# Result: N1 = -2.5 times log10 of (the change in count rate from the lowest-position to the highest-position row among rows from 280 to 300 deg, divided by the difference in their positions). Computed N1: 2.6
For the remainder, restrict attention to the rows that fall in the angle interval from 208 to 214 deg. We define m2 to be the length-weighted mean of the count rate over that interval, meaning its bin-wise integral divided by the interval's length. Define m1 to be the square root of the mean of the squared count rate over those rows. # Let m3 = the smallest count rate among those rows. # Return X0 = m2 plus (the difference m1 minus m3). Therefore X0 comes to 34.7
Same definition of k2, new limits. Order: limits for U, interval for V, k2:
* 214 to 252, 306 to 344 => 7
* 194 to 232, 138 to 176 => 6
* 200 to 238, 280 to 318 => 5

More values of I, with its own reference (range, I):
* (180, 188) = -0.016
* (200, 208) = -0.025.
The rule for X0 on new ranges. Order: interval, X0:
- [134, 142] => 36.1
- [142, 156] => 36.0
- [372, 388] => 39.1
